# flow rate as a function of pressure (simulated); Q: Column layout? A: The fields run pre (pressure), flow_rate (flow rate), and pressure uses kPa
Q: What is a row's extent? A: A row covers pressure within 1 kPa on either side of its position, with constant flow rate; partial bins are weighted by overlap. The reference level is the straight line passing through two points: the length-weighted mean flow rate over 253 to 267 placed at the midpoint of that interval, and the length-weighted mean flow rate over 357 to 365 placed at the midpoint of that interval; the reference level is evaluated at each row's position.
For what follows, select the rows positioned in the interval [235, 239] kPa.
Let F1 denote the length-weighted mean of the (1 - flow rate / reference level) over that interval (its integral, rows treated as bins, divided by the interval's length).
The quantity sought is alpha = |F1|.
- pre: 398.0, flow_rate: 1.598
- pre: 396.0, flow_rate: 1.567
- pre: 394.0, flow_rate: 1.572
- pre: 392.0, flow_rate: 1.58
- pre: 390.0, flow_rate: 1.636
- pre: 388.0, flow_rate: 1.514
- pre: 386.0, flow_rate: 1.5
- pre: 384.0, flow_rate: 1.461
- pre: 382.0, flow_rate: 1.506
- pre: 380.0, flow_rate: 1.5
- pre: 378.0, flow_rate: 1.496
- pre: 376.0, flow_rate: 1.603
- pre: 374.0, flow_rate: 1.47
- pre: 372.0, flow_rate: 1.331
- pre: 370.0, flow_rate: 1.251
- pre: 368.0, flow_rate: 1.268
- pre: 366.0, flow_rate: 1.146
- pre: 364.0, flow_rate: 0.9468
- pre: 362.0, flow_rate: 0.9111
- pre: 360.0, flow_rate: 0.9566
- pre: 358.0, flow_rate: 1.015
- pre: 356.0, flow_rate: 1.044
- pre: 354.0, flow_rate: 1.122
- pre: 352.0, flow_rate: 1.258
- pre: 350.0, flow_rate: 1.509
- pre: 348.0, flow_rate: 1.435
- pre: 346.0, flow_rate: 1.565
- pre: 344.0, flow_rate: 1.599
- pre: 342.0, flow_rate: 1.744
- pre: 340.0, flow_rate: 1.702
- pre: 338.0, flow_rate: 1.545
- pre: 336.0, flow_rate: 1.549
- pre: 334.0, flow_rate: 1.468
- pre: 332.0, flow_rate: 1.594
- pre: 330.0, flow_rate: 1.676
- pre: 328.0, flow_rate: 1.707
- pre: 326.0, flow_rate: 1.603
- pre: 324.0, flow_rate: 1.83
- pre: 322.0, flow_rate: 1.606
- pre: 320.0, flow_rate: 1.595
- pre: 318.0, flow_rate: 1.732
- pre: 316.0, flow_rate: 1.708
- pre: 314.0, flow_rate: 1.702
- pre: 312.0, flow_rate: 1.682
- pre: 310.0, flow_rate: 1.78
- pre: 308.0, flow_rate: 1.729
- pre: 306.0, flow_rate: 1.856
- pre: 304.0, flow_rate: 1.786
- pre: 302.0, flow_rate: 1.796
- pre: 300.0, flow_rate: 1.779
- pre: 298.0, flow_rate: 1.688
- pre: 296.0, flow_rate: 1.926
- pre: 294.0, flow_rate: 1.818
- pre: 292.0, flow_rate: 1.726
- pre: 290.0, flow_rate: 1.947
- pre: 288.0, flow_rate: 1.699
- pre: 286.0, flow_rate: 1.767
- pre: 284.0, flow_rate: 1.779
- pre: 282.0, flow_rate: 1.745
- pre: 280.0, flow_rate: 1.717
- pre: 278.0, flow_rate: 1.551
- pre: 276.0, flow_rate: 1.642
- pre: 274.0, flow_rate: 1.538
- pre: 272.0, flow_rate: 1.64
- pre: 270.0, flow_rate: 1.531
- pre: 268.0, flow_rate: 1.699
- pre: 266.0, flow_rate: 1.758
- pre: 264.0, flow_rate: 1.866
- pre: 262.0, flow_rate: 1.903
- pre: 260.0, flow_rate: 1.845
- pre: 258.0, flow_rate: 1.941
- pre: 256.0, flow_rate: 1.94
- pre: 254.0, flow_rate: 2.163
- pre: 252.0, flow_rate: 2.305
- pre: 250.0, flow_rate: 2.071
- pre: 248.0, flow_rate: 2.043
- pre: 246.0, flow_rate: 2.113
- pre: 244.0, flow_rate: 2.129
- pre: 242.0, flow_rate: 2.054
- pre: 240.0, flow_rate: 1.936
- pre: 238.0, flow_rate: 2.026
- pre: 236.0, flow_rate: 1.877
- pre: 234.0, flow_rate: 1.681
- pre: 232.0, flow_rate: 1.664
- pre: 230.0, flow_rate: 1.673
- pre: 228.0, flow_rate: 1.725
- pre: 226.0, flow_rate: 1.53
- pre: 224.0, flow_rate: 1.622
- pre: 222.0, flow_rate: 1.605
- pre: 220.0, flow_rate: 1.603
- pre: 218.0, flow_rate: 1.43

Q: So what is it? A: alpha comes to 0.09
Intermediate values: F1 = 0.09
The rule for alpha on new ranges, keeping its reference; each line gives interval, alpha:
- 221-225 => 0.29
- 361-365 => 0.01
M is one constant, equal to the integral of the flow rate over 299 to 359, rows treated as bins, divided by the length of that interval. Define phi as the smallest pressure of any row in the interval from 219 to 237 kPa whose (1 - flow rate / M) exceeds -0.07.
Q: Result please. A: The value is 220.0 kPa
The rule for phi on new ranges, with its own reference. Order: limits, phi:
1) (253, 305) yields 268.0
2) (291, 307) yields 298.0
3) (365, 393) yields 366.0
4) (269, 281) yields 270.0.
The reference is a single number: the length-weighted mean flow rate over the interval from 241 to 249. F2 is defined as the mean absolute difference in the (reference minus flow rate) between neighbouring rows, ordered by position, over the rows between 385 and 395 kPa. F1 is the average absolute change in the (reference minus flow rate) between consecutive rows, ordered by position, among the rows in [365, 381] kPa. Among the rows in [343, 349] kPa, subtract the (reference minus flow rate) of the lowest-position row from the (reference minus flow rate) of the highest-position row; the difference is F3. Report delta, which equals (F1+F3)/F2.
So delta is 5.0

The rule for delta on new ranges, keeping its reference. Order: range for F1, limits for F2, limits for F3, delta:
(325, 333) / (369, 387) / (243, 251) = 1.9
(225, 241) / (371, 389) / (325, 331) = 0.5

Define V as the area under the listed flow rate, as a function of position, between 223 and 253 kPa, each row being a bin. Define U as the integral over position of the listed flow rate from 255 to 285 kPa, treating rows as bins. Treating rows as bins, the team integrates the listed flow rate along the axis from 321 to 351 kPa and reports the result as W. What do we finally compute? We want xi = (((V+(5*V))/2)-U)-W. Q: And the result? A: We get 70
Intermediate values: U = 52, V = 57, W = 48.3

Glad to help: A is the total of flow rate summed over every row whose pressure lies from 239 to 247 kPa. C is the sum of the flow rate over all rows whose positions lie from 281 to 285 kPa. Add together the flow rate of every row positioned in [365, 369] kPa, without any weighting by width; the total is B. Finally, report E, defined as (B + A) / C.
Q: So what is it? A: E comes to 3.0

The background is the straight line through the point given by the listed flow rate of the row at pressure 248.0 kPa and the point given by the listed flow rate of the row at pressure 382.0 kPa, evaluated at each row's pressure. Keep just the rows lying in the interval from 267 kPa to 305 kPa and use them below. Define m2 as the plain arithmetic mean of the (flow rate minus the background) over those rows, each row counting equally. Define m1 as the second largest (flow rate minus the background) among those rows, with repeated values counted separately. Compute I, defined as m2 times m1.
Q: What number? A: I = -0.012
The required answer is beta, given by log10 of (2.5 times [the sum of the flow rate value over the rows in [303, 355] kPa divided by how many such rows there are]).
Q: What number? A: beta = 0.61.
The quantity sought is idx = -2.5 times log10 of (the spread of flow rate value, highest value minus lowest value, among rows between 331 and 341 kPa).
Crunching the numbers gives 1.6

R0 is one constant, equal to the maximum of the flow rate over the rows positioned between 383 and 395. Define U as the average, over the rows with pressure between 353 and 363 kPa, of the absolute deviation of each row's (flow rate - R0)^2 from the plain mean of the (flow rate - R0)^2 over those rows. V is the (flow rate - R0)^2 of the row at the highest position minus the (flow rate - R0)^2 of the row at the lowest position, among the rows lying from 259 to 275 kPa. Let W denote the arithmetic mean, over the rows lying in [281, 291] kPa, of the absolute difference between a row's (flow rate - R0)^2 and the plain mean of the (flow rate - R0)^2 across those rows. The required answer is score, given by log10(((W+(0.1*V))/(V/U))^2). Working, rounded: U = 0.077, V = -0.034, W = 0.027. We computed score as -2.6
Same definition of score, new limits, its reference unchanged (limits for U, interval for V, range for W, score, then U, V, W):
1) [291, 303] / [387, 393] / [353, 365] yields -1.8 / 0.020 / -0.012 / 0.077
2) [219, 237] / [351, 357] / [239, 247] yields -4.8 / 0.011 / 0.208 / 0.051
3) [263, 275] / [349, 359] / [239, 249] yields -5.1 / 0.013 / 0.370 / 0.044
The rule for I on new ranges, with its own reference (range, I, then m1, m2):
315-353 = -0.008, 0.078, -0.097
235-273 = -0.012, 0.144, -0.080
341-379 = -0.022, 0.073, -0.296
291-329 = -0.004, 0.075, -0.055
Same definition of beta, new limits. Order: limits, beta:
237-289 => 0.67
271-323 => 0.64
